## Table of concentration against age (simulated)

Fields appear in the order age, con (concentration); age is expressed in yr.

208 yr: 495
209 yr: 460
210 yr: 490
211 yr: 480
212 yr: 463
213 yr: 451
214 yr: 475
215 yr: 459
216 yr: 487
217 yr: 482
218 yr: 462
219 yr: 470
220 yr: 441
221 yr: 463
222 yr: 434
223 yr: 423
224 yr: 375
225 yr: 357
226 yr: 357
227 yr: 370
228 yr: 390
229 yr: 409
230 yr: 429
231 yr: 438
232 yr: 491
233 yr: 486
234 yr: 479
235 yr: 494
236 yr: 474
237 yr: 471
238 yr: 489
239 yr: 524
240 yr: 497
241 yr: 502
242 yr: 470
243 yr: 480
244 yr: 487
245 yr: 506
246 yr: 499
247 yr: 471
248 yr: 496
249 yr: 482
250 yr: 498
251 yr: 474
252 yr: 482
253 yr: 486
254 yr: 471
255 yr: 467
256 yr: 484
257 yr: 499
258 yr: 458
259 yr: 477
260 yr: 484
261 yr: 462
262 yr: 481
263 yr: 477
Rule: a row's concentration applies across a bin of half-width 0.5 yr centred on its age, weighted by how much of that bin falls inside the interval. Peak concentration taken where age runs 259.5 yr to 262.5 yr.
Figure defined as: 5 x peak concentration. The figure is 2420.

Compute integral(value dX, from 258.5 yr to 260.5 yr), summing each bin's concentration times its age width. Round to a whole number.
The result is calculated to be 961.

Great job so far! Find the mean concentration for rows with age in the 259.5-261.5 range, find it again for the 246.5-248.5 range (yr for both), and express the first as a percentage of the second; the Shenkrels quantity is 98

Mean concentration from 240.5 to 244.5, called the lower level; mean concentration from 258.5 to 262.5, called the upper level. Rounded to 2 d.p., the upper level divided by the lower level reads 0.98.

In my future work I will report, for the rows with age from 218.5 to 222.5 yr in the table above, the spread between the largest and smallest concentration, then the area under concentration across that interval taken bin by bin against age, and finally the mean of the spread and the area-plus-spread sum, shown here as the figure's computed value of 940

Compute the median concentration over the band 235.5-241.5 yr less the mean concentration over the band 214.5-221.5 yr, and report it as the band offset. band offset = 27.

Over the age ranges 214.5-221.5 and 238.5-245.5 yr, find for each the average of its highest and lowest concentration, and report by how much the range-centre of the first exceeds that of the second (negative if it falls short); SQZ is -33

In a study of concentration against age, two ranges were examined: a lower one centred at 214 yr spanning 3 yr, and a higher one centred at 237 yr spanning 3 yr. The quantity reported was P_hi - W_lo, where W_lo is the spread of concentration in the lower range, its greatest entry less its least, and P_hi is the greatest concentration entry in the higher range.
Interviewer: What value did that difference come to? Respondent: 465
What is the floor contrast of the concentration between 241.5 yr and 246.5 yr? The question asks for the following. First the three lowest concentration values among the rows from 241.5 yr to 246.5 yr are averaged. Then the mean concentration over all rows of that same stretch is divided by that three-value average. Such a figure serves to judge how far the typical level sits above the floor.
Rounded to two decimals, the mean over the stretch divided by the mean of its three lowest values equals 1.02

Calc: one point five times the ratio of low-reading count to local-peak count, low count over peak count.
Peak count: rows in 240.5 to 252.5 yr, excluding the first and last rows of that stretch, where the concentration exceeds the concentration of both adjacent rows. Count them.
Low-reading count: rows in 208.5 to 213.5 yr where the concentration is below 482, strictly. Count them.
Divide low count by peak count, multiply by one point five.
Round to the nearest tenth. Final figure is 2.0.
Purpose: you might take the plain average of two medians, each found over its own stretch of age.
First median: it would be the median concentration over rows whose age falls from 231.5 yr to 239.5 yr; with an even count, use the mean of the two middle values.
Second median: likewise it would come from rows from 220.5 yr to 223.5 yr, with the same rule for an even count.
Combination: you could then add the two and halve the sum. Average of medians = 461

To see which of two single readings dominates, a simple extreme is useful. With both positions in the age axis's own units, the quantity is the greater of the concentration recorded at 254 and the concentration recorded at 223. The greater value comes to 471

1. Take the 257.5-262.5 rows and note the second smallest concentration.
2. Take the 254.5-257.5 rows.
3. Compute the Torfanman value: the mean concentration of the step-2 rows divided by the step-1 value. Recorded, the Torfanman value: 1.05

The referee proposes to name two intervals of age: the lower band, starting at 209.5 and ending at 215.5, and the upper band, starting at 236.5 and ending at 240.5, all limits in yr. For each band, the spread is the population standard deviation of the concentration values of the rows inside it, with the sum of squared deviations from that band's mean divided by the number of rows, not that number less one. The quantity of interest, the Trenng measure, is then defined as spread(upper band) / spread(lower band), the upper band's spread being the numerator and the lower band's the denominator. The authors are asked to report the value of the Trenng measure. 1.4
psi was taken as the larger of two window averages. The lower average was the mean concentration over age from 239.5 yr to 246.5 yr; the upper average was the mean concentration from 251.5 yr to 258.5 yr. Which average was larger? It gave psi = 492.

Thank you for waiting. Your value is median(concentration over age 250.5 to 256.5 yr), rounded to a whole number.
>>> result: 478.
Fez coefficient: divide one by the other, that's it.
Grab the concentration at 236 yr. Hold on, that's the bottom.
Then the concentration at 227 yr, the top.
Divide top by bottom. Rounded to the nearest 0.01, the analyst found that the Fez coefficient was 0.78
